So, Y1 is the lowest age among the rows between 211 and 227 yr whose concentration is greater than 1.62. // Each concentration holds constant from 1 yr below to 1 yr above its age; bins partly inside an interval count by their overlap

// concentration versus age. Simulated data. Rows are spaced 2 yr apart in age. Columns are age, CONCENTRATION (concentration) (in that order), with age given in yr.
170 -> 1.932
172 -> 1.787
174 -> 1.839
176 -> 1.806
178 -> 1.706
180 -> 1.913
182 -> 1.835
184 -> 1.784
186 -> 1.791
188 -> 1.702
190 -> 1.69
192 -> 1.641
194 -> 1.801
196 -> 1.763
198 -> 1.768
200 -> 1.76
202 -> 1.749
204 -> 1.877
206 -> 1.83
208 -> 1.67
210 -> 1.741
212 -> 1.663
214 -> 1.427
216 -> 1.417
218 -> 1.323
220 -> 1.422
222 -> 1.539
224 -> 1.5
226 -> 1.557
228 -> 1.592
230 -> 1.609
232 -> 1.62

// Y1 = 212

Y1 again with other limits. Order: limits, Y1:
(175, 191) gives 176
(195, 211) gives 196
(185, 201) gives 186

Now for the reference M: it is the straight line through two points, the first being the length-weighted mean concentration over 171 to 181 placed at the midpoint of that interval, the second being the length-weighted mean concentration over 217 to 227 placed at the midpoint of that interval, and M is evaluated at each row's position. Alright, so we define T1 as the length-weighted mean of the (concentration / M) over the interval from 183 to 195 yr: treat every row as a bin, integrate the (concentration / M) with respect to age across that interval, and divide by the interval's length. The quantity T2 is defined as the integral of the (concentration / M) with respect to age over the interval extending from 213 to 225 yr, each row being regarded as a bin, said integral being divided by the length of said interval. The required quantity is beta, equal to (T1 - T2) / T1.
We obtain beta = 0.046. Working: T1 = 1.01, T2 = 0.97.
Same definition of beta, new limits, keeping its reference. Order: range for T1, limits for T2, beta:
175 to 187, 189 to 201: -0.022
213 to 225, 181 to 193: -0.043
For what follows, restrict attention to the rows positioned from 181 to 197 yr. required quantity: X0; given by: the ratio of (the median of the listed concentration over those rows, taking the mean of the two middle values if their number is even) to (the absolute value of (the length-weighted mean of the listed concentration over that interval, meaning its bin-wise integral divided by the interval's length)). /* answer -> 1.01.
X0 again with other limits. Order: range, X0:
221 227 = 1.00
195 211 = 1.00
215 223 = 1.00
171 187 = 0.99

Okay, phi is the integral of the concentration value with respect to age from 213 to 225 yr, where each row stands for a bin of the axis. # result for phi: 17.3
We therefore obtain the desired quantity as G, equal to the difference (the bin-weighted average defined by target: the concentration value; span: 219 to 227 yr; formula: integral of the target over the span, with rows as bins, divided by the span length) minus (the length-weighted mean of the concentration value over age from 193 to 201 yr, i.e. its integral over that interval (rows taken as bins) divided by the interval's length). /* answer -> -0.27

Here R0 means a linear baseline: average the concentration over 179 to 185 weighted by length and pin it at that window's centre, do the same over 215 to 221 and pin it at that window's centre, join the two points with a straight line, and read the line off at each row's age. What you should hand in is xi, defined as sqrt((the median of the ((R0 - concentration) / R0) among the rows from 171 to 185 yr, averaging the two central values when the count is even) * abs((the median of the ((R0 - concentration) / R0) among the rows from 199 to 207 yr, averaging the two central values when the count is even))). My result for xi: 0.09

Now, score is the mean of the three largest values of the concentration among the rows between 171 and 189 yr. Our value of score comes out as 1.86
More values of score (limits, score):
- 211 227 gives 1.59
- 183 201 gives 1.79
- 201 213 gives 1.82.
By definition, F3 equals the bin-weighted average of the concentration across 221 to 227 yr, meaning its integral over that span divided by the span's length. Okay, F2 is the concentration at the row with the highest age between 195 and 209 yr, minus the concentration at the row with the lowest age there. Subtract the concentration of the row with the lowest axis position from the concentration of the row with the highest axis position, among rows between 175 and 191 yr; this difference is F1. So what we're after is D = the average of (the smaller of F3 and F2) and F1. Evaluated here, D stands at -0.10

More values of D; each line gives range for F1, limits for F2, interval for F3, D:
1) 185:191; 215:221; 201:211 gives -0.05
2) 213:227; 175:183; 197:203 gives 0.08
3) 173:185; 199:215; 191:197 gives -0.19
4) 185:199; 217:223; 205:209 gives 0.10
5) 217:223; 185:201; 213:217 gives 0.09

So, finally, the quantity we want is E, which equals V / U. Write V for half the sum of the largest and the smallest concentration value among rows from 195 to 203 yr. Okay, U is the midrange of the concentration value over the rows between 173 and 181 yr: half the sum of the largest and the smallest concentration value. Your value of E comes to 0.97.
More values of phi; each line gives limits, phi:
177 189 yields 21.5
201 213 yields 21.1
